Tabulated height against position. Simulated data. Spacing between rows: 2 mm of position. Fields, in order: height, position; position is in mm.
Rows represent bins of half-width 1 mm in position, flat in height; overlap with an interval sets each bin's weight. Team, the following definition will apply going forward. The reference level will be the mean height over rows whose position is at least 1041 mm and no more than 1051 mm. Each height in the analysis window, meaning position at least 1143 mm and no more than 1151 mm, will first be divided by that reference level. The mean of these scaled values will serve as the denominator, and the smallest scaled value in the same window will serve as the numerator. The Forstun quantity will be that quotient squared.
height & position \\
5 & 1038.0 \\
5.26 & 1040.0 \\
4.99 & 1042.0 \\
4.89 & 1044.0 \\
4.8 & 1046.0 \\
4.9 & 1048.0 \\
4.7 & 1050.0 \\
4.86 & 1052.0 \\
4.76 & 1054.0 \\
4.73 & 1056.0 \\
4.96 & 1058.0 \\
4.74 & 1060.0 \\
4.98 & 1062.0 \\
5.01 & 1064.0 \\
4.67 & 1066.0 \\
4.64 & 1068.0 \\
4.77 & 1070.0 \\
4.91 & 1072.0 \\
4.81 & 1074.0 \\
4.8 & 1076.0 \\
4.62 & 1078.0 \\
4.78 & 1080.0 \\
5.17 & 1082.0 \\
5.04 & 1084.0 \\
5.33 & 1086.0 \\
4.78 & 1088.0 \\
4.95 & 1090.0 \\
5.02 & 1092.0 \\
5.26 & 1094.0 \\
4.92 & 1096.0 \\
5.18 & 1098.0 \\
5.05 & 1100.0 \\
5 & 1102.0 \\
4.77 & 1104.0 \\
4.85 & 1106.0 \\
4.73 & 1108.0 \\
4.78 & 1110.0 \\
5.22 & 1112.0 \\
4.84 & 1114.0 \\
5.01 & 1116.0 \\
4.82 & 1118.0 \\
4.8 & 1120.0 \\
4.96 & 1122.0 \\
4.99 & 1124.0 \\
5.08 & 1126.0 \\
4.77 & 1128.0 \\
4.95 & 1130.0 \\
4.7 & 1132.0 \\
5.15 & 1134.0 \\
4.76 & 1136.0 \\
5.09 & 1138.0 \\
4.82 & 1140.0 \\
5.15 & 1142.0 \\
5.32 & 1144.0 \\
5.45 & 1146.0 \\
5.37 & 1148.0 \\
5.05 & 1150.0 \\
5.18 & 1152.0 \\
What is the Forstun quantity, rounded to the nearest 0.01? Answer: 0.91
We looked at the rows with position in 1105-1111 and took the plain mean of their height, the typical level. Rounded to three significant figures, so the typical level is 4.79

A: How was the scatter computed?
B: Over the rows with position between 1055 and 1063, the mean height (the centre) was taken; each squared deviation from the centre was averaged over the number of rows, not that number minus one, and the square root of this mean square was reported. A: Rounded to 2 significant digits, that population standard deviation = 0.12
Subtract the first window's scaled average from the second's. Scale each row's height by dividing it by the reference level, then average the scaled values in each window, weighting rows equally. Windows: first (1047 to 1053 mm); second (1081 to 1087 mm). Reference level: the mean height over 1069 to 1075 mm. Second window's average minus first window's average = 0.07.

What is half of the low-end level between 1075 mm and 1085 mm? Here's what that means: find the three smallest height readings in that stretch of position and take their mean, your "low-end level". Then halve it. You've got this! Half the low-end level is 2.37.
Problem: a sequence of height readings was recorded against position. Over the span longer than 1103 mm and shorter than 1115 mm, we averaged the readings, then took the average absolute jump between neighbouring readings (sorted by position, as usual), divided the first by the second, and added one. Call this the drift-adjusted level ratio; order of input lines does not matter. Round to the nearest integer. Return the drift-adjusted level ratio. 24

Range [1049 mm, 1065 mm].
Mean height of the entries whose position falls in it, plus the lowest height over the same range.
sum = 9.54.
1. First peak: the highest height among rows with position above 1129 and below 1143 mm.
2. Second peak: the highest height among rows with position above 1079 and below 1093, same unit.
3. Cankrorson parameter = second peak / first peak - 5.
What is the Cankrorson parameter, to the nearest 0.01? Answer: -3.97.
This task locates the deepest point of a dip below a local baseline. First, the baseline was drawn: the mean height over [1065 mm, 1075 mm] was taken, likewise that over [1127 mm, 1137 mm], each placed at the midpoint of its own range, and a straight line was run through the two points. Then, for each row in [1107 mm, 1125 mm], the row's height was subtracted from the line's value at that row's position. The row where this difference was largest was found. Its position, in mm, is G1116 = 1108.0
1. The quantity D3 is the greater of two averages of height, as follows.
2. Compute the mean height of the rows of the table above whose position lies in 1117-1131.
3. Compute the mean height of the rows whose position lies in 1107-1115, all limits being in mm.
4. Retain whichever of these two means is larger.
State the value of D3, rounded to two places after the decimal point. 4.91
